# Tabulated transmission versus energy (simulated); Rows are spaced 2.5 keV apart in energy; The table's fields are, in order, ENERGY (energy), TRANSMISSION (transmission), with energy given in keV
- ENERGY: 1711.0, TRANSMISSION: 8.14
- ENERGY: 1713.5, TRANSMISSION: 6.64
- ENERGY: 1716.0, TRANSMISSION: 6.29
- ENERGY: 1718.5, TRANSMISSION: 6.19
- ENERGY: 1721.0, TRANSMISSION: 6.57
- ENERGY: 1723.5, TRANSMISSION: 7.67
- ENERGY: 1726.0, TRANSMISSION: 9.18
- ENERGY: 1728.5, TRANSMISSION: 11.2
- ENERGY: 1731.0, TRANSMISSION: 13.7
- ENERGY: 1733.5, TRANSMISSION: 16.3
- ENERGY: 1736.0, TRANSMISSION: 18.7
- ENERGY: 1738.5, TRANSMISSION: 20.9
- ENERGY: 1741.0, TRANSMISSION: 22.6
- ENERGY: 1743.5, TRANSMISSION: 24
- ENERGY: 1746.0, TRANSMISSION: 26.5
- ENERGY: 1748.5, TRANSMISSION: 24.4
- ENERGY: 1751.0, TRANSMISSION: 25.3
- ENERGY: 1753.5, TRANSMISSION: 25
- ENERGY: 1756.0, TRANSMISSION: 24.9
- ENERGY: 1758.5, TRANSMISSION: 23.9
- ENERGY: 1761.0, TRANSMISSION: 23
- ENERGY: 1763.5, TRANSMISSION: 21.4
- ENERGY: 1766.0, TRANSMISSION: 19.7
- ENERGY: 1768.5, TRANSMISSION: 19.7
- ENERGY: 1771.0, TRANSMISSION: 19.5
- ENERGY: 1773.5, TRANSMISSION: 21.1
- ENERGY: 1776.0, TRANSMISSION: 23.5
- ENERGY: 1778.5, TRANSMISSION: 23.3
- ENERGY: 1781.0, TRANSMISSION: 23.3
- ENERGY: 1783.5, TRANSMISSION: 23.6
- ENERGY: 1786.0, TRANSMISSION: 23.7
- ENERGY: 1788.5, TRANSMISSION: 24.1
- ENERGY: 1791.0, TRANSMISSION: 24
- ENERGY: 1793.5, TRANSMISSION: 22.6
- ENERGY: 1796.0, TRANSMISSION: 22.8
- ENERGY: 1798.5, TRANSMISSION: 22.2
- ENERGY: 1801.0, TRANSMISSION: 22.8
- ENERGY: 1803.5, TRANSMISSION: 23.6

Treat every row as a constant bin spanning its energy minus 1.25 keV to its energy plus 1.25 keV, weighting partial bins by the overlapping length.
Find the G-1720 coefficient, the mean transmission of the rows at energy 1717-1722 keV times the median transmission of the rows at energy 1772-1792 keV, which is 150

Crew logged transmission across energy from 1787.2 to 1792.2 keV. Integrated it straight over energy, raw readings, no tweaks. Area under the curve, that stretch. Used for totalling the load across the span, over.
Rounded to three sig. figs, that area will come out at 120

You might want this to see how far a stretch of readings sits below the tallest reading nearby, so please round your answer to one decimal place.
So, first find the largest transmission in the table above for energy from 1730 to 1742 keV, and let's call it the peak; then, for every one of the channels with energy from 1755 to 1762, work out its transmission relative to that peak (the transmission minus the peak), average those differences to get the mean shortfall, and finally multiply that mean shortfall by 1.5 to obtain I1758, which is 2.0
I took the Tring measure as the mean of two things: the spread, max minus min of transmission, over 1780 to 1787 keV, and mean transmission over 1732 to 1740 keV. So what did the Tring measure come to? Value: 10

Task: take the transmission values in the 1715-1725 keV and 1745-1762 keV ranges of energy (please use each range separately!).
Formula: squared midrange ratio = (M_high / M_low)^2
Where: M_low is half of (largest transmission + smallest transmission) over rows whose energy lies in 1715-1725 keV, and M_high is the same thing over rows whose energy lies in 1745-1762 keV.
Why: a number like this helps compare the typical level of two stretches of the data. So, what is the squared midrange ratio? 12.8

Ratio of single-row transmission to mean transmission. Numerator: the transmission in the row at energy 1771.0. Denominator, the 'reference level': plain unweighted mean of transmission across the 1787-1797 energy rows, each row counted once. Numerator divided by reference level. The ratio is 0.83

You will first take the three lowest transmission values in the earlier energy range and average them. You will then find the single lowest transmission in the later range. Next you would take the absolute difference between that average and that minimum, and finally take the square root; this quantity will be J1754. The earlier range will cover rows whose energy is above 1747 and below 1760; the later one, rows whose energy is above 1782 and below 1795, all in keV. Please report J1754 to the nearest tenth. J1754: 1.3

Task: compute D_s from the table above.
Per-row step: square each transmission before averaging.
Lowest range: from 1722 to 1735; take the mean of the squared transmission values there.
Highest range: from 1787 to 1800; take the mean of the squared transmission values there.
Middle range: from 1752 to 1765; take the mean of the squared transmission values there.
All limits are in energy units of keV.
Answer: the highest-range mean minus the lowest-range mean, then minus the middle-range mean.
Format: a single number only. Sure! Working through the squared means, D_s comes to -169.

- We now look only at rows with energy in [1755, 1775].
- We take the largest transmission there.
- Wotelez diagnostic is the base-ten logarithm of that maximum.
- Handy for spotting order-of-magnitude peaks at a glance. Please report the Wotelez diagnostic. 1.40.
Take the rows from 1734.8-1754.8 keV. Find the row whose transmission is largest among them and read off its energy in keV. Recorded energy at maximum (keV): 1746.0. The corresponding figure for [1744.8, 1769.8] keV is 1746.0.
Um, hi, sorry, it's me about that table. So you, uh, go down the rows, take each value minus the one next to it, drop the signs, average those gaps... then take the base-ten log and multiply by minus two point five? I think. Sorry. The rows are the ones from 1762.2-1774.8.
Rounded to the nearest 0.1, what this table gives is 0.1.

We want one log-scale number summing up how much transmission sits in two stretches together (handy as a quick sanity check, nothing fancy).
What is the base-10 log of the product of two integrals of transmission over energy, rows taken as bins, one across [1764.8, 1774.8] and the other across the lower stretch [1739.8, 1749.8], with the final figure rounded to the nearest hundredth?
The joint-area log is 4.69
